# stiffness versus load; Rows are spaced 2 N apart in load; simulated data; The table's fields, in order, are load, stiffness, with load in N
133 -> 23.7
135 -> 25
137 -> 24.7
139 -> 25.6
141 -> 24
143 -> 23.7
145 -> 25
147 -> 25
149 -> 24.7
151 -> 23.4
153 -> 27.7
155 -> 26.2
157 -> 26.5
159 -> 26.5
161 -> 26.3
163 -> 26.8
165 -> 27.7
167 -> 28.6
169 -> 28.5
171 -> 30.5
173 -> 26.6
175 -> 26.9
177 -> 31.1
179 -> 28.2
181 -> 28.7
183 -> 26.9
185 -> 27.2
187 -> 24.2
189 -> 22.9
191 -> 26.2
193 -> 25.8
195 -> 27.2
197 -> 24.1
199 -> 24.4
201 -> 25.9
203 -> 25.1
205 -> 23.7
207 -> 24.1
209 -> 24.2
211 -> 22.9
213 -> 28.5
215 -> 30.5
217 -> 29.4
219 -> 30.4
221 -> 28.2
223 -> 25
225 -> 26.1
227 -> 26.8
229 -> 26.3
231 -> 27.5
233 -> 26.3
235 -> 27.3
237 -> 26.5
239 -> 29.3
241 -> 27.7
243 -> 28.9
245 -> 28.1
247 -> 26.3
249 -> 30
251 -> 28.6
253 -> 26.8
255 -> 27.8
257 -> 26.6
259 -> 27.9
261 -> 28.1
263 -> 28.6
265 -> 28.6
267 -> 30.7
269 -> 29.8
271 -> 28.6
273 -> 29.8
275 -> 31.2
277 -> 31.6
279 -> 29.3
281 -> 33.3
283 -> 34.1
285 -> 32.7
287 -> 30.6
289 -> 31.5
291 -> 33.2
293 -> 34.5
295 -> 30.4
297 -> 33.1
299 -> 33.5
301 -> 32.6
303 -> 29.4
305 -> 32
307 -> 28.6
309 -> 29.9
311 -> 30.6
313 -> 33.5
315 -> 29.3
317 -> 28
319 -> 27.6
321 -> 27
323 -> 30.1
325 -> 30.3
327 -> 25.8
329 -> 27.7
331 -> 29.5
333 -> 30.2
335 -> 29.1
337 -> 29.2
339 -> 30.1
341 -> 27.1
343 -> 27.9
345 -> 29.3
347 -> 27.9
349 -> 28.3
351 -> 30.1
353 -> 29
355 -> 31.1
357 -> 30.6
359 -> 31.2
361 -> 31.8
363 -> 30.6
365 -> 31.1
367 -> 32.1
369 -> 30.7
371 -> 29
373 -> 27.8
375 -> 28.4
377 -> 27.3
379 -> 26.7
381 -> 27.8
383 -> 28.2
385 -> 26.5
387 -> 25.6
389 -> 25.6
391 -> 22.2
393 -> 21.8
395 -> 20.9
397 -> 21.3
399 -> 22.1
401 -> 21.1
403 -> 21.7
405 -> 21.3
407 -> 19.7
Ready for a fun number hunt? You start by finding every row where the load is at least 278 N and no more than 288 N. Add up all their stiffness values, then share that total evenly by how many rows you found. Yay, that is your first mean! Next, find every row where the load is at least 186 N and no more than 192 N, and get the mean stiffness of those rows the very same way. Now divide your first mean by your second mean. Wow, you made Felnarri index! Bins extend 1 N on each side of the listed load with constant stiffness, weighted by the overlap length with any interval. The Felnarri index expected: 1.31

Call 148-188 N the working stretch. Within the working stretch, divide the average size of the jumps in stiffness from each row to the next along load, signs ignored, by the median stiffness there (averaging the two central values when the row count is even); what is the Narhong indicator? 0.057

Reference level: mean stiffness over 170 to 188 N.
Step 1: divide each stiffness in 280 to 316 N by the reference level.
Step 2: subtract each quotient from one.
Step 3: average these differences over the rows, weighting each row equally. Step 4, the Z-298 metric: -0.14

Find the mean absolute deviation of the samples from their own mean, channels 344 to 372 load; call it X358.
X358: 1.09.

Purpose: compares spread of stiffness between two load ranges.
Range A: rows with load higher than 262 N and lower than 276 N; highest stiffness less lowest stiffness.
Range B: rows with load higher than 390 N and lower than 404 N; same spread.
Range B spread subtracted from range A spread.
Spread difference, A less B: 1.3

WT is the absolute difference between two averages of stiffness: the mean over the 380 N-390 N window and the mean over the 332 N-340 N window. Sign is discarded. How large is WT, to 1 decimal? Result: 2.9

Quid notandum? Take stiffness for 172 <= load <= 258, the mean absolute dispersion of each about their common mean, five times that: 8.0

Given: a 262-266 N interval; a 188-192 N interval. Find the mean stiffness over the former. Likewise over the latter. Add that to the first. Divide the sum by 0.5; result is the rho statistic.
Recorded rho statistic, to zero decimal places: 106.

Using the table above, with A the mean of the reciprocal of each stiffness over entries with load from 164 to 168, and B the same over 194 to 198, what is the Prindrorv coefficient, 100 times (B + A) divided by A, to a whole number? 210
